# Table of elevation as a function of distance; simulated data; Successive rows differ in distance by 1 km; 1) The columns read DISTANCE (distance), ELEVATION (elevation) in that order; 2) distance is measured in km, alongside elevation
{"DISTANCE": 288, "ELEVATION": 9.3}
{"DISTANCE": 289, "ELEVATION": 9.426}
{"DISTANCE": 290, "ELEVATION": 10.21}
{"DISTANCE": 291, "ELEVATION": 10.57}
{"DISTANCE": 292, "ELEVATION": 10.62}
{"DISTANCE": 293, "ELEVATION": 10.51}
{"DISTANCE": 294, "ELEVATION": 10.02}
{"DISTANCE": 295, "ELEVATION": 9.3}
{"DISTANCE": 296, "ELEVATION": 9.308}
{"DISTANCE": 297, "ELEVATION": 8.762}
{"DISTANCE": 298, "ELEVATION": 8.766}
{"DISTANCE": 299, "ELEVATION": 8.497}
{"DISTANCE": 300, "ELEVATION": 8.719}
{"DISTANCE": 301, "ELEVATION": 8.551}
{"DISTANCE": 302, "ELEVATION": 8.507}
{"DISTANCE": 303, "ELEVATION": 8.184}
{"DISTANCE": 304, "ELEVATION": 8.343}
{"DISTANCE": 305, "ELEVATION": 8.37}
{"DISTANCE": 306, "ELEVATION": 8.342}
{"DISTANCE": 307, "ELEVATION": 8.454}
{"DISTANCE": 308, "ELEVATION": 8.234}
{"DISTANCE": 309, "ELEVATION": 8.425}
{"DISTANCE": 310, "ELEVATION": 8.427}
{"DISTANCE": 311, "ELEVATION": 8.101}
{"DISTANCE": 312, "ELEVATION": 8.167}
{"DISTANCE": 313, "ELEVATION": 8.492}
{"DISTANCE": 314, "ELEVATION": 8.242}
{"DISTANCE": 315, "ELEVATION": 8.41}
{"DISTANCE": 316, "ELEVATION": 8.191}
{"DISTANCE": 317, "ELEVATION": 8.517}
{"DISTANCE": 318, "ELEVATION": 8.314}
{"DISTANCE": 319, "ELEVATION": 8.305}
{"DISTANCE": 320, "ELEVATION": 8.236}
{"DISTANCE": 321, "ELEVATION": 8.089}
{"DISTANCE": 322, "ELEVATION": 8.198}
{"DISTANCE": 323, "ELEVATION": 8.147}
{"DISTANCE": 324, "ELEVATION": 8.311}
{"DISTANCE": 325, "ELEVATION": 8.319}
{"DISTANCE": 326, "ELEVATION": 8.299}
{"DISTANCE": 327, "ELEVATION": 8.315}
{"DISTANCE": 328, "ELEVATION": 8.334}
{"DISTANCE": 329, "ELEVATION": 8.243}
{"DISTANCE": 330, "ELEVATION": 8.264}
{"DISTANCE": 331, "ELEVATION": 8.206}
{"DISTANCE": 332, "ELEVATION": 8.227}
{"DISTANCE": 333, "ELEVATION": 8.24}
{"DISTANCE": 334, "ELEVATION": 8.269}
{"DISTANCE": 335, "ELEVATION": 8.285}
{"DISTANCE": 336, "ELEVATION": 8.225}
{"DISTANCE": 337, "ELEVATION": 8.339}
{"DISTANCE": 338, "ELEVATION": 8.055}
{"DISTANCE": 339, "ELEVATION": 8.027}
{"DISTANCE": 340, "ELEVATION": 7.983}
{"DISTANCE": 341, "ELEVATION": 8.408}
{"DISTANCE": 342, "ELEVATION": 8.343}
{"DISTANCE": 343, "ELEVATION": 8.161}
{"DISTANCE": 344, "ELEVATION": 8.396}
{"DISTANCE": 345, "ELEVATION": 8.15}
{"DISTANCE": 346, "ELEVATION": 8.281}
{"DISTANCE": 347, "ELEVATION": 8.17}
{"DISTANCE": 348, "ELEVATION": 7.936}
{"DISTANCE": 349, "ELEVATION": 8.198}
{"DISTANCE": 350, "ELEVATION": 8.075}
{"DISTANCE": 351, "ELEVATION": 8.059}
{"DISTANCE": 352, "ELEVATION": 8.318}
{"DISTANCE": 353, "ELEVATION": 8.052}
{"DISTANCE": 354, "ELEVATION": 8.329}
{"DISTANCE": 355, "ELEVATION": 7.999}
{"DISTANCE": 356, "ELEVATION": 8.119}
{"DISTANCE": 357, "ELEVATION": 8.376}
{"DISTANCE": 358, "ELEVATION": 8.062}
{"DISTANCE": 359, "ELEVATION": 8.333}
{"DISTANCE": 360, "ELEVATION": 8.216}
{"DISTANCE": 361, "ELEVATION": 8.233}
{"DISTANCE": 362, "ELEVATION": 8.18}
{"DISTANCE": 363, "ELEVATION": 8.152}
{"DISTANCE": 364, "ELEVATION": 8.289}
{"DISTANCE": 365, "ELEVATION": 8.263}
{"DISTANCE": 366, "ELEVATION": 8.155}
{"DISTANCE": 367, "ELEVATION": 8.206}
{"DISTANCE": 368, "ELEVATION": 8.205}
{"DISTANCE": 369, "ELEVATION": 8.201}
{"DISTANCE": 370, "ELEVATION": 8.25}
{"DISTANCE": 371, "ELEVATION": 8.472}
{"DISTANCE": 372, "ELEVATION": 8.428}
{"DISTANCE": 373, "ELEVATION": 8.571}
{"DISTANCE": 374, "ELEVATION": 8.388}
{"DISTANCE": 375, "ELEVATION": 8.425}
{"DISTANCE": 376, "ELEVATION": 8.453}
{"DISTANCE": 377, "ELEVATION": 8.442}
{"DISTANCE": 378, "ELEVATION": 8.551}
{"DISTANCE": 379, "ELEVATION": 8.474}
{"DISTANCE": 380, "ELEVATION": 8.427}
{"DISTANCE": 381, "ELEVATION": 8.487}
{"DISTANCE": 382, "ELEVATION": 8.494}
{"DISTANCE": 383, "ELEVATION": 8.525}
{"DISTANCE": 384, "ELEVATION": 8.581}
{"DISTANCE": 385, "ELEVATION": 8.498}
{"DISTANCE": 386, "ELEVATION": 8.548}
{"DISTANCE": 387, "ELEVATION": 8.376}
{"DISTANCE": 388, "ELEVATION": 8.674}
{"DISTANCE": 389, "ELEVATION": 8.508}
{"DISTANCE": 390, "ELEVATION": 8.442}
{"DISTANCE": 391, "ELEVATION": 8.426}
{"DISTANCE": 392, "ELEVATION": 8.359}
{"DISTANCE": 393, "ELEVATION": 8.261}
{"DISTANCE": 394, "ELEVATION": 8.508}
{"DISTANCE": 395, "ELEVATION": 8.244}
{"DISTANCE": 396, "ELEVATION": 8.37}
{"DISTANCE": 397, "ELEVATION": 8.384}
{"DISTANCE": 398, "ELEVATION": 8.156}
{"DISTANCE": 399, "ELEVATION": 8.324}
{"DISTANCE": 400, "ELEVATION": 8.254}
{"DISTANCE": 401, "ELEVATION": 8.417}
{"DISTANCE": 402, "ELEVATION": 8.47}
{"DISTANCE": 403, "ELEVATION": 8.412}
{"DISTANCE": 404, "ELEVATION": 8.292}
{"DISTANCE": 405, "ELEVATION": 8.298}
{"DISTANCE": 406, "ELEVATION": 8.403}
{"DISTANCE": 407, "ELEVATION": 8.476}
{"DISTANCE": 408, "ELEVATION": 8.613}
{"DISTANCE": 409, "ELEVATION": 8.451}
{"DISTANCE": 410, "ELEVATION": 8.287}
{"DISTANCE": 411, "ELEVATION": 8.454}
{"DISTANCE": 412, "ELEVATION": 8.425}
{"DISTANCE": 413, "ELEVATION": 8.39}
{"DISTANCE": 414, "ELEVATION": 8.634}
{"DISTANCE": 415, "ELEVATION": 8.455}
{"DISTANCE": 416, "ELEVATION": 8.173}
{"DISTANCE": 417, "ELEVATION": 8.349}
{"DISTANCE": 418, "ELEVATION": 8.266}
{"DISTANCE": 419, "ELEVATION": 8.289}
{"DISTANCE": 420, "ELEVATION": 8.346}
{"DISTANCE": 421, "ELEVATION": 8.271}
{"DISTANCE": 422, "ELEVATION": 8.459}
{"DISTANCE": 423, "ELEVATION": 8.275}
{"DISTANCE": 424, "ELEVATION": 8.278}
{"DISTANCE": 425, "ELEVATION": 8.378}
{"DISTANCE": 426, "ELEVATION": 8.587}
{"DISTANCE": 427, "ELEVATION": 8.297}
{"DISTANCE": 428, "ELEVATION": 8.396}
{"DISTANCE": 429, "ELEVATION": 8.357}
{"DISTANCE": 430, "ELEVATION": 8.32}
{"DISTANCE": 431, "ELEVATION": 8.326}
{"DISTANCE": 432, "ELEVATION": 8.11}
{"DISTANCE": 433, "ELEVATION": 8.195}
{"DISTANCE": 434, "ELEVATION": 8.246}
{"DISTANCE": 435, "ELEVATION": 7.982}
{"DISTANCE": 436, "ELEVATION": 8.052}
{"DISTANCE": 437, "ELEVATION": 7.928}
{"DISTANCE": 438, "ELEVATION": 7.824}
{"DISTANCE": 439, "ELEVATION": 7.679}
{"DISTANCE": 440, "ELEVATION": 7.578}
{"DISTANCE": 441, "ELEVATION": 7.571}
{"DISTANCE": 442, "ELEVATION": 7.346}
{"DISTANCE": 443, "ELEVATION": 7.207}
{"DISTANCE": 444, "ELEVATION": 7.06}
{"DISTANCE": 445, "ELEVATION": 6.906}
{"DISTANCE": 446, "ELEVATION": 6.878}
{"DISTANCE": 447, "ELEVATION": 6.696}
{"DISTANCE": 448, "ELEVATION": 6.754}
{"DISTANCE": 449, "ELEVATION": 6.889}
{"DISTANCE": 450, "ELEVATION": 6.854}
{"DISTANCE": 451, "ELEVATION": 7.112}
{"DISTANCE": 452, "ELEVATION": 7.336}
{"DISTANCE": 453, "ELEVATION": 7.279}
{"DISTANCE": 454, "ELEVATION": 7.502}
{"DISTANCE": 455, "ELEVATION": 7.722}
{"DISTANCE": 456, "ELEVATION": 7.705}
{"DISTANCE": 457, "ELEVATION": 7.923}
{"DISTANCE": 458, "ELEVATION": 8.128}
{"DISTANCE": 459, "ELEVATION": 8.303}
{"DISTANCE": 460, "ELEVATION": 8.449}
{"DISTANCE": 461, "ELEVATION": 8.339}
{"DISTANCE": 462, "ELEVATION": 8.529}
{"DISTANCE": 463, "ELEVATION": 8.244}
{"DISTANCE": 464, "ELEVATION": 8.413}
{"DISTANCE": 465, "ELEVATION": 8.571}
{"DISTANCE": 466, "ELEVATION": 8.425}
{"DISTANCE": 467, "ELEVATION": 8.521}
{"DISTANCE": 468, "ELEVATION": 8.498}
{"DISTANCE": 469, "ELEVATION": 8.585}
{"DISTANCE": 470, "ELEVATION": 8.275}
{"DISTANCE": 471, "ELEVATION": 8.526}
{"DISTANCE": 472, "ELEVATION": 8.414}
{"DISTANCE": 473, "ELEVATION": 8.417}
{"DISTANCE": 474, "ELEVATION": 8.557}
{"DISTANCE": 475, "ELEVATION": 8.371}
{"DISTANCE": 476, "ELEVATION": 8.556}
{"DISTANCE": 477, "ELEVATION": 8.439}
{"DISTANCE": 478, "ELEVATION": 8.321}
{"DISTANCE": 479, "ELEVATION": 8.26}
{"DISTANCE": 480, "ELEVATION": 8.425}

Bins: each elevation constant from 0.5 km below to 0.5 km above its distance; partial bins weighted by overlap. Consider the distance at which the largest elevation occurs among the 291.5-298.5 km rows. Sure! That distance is 292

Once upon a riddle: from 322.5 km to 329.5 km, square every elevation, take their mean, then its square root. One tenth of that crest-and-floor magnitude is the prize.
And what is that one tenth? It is 0.828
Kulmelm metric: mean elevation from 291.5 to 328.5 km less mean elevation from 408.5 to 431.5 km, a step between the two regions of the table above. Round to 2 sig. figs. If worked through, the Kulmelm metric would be 0.21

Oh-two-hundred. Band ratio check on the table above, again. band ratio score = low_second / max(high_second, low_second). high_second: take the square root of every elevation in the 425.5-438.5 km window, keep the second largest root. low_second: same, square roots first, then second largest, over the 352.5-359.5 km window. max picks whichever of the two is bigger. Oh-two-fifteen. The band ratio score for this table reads 1.00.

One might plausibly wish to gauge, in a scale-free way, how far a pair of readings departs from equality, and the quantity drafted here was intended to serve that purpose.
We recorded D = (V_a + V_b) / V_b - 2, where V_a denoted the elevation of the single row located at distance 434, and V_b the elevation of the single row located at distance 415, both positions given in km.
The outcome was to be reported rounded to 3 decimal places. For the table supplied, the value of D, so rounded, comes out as -0.025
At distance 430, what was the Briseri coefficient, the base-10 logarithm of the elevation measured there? 0.920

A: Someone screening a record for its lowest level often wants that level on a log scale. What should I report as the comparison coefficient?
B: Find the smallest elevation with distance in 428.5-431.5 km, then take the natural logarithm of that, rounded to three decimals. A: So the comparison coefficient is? 2.119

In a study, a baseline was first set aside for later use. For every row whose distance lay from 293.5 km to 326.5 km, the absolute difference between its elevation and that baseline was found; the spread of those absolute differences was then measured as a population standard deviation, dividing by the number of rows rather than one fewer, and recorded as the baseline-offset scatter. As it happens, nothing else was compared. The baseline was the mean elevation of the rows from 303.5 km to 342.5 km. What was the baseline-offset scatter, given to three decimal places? 0.358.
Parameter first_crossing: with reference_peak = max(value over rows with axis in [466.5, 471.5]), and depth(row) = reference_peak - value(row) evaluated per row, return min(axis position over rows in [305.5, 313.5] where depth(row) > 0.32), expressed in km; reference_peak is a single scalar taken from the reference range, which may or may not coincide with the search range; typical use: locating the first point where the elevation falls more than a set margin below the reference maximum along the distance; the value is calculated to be 308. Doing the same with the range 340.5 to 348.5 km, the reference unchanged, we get 343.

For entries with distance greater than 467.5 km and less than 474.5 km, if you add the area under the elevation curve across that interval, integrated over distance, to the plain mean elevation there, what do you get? 67.7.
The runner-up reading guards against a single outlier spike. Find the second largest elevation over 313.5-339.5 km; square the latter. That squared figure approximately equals 70.7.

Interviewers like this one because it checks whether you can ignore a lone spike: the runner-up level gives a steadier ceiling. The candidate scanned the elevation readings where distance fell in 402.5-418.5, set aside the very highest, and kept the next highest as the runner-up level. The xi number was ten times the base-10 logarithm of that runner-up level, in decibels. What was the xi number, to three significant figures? 9.35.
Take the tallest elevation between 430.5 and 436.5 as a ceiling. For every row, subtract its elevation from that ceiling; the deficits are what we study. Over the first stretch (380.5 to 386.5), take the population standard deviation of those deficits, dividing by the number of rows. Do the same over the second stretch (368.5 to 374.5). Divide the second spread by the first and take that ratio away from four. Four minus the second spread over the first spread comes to 0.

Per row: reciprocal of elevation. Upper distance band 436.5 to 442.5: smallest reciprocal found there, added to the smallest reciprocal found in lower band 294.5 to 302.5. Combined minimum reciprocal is 0.234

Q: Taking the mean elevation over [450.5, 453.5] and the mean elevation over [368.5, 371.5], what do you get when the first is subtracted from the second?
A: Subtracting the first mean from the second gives 1.1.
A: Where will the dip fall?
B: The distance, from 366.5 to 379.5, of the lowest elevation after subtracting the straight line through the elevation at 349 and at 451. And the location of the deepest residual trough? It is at 367 km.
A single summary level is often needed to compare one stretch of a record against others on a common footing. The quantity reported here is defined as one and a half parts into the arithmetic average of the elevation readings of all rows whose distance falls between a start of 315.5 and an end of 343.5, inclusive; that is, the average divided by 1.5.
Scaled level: 5.50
